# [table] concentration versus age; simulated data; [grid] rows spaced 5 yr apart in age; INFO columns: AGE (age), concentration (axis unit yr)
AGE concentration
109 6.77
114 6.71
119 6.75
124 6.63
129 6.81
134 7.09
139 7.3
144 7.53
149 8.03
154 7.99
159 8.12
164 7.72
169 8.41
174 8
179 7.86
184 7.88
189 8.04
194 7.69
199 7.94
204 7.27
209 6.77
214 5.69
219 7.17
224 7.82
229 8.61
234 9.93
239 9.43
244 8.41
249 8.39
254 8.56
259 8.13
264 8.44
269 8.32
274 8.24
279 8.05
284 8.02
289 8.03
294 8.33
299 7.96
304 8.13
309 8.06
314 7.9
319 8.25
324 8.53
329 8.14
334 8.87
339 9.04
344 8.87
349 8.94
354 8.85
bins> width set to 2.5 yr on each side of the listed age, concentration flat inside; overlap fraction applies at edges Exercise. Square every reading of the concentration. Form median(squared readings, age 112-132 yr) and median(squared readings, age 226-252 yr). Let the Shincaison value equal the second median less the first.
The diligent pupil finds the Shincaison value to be 29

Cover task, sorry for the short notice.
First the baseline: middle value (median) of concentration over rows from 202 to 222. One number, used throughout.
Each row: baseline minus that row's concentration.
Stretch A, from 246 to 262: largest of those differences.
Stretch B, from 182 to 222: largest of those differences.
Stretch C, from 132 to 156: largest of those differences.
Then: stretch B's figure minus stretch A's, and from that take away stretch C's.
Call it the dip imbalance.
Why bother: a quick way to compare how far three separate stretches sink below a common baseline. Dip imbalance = 2.6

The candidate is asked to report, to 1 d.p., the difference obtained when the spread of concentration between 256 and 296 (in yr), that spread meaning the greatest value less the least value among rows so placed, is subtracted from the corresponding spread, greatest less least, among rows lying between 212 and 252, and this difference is 3.8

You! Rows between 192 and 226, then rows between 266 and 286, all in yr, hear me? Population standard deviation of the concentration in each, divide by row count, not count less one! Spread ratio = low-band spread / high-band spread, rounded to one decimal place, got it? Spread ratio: 5.7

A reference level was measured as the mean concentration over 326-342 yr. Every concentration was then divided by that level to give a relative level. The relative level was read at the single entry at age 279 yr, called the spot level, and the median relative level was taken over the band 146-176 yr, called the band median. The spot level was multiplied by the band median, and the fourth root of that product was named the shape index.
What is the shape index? 0.96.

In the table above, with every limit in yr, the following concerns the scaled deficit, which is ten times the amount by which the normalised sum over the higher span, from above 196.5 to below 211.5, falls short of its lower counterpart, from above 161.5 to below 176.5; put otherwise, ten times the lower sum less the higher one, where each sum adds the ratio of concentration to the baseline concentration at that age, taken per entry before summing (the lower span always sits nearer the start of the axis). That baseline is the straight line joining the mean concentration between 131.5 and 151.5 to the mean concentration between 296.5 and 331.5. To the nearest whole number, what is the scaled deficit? 3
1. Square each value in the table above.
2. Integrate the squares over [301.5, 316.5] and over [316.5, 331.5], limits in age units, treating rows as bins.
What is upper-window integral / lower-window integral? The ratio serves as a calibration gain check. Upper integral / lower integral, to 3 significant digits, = 1.07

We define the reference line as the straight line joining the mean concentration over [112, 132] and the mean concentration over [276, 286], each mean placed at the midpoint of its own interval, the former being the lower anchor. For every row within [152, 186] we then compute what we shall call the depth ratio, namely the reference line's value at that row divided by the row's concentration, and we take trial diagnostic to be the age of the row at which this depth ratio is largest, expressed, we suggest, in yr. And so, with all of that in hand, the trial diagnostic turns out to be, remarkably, 184 yr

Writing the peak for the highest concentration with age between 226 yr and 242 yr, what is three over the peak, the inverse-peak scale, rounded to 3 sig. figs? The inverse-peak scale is 0.302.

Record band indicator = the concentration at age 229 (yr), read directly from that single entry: 8.61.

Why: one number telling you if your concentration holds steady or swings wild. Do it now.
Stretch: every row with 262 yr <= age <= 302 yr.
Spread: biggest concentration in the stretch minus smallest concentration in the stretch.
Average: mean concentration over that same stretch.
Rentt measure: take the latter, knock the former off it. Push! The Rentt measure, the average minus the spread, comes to 7.69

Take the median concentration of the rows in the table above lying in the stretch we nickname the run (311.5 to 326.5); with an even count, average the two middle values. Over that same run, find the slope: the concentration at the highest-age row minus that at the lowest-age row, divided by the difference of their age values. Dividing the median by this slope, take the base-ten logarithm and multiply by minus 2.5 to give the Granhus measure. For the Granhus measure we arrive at -5.29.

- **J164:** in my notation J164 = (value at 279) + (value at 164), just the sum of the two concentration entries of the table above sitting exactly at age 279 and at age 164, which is 15.8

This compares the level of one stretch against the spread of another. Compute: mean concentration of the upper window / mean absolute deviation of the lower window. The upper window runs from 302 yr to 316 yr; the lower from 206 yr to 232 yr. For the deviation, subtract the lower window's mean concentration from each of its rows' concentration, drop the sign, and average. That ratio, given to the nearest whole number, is 10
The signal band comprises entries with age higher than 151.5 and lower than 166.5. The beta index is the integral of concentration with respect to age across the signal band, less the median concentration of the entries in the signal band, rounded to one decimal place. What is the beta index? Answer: 111.2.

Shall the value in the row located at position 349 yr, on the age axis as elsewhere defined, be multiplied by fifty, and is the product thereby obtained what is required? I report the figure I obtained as 447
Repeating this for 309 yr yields 403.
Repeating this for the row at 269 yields 416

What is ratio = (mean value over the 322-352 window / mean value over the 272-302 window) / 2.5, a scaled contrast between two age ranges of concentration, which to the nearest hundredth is 0.43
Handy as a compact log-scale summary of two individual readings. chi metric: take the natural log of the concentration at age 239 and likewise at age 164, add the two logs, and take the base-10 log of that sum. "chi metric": 0.632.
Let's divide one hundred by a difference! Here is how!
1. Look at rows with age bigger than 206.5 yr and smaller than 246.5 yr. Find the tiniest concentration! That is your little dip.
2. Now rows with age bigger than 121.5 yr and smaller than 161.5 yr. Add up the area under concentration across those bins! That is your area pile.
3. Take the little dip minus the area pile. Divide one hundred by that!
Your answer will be -0.343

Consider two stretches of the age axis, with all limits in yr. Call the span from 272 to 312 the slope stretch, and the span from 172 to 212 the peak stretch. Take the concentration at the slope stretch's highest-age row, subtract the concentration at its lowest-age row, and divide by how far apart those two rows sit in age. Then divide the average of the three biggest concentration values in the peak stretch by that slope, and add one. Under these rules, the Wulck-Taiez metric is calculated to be -1553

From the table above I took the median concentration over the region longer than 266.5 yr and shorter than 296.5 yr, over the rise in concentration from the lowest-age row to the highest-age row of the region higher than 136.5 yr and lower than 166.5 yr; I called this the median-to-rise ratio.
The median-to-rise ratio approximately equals 19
